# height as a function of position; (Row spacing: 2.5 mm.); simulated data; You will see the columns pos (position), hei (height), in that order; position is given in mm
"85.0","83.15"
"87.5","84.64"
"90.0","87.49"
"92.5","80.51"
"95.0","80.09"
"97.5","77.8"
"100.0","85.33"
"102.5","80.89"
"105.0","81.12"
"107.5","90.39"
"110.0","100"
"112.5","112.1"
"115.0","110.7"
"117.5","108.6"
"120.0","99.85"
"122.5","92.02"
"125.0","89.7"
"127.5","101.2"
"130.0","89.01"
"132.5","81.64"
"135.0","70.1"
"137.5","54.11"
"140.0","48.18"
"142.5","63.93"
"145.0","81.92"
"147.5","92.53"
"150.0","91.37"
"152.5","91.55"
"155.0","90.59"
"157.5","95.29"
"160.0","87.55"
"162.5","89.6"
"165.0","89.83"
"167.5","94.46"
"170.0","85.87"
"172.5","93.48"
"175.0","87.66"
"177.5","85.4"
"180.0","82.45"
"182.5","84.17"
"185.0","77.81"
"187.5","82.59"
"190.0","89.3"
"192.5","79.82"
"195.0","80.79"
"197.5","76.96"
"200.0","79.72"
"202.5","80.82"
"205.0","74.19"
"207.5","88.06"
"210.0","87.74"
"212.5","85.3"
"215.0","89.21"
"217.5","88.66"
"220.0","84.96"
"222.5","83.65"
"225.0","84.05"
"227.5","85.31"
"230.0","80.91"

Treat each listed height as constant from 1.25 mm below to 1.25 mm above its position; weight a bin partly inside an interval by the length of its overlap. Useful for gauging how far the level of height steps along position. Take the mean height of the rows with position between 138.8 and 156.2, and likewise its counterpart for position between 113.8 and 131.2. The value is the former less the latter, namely -19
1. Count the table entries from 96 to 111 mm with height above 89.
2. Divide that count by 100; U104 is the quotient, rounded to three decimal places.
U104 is 0.020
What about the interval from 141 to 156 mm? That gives 0.040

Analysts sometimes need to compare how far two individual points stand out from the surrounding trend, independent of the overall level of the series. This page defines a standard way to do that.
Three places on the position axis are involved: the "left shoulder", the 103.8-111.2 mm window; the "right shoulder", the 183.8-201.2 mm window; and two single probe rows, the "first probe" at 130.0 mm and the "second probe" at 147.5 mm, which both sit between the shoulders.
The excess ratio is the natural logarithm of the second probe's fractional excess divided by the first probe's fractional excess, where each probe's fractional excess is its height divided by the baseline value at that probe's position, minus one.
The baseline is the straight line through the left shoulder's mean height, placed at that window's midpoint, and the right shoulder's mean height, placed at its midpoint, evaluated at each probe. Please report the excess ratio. 2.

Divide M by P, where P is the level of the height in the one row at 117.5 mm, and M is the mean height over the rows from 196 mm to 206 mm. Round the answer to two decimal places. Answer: 0.72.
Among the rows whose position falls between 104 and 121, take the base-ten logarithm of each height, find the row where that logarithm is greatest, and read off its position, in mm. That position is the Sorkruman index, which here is 112.5 mm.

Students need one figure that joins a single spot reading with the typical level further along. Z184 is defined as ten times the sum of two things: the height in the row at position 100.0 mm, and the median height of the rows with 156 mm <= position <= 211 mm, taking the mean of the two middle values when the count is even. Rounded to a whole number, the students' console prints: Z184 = 1710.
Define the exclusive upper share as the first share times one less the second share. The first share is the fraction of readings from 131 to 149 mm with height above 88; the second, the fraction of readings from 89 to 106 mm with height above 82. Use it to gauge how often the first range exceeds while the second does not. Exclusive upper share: 0.102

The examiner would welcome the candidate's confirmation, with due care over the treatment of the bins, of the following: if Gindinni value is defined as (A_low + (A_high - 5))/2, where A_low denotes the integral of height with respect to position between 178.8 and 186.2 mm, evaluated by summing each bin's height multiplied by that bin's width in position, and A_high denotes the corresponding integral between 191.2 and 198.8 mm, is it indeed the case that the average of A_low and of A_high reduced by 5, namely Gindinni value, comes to 600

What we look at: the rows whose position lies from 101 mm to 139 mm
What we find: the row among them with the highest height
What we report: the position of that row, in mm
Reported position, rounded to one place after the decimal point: 112.5 mm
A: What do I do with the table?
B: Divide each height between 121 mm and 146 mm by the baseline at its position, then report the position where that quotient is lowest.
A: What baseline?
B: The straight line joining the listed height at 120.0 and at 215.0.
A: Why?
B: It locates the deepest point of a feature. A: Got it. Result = 140.0 mm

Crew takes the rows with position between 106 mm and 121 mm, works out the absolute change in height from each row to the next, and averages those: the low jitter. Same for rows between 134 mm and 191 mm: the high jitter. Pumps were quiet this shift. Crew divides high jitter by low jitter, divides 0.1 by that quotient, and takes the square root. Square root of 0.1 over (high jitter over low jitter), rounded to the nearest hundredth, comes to 0.33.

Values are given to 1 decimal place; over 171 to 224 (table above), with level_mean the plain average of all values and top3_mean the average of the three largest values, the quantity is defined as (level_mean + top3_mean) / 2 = 87.3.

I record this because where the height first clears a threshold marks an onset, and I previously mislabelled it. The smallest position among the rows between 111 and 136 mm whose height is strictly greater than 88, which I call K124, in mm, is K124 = 112.5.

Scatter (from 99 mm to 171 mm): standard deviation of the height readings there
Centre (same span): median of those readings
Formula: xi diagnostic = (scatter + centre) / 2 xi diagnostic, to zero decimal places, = 52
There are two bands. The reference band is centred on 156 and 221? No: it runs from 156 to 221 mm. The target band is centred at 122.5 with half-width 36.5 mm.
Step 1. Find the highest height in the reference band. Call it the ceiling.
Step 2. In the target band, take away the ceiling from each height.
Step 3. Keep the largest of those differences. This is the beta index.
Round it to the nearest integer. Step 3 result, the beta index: 17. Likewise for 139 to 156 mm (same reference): -3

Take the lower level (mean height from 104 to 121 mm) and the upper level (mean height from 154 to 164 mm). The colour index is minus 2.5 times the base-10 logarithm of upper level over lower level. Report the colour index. 0.11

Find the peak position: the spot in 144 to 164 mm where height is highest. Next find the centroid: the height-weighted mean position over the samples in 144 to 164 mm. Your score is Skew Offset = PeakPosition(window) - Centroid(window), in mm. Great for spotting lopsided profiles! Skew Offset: 3.7 mm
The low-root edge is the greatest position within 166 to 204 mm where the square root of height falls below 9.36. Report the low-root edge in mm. 202.5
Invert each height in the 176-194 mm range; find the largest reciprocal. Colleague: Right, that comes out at 0.0129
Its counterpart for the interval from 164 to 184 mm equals 0.0121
